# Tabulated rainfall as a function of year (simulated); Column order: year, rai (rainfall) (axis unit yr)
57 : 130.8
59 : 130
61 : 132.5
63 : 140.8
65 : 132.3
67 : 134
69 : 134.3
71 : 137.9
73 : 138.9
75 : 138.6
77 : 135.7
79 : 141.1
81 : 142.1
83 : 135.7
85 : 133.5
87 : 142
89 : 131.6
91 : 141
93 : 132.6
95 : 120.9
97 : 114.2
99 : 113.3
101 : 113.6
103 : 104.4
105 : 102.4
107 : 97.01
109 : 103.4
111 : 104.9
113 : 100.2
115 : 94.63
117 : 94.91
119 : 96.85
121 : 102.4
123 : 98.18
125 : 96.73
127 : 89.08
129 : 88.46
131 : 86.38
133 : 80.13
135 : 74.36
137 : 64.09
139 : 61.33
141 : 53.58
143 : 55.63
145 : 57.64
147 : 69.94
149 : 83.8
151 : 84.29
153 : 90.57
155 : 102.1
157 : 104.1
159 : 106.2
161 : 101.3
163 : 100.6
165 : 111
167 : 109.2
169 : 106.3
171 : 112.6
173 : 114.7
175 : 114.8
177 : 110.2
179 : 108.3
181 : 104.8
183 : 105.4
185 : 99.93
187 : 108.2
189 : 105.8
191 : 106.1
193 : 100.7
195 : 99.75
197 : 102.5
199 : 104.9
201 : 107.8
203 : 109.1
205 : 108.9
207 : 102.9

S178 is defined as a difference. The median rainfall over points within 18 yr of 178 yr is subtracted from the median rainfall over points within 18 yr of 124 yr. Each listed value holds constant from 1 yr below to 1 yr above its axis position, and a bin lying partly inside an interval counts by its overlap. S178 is -11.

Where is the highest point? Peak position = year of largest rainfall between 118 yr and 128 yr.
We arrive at 121 yr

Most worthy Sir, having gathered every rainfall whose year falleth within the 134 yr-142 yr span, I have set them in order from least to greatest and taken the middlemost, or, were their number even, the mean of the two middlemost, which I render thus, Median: 63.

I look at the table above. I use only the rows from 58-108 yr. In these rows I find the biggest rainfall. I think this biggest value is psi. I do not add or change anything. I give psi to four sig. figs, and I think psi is 142.1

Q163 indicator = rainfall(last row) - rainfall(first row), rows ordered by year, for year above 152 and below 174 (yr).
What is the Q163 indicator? 24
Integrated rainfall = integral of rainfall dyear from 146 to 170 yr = 2339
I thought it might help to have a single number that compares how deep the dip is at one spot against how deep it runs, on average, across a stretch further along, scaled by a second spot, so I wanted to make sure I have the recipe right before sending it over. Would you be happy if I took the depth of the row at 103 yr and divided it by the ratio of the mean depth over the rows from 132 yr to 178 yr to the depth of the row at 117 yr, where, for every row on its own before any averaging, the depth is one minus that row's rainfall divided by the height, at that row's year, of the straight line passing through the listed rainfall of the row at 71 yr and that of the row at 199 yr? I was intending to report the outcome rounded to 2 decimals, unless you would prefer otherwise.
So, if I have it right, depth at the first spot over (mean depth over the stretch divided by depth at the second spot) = 0.22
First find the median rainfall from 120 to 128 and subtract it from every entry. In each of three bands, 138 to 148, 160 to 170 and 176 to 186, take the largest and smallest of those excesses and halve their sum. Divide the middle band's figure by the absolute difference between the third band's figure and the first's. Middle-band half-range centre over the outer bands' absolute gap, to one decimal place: 0.2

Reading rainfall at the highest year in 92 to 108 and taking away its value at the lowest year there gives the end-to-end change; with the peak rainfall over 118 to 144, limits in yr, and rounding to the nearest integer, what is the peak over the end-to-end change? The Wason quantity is -3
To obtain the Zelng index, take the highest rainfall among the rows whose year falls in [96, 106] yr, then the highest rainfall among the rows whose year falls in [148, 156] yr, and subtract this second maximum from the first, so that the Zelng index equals 12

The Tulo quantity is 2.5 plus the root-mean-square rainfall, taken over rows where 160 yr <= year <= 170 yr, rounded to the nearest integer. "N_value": 108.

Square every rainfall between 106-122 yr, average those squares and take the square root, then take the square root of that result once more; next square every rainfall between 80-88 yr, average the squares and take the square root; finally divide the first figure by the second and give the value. 0.07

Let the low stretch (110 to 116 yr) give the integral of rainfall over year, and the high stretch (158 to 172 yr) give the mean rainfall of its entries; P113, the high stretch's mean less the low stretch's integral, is -493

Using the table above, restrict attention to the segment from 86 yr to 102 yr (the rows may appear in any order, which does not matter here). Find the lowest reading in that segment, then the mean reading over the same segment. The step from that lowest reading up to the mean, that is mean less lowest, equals 13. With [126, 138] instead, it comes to 16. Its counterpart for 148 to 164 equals 13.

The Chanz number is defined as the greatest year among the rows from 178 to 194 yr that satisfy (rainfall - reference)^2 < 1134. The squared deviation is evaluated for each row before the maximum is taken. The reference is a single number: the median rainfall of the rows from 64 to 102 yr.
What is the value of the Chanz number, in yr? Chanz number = 193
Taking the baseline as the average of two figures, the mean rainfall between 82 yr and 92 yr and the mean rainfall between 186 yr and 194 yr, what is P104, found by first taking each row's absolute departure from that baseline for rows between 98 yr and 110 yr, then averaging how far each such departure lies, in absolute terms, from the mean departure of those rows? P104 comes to 5.2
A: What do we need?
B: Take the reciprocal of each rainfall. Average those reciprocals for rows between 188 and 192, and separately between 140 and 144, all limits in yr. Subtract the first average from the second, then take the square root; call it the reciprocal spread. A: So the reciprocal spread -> 0.094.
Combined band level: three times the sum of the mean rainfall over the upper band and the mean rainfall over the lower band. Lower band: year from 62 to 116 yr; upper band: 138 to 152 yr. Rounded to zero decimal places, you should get 573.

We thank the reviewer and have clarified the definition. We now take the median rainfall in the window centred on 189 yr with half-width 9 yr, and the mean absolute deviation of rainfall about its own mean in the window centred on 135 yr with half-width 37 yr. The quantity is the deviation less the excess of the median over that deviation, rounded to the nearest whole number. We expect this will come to -77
